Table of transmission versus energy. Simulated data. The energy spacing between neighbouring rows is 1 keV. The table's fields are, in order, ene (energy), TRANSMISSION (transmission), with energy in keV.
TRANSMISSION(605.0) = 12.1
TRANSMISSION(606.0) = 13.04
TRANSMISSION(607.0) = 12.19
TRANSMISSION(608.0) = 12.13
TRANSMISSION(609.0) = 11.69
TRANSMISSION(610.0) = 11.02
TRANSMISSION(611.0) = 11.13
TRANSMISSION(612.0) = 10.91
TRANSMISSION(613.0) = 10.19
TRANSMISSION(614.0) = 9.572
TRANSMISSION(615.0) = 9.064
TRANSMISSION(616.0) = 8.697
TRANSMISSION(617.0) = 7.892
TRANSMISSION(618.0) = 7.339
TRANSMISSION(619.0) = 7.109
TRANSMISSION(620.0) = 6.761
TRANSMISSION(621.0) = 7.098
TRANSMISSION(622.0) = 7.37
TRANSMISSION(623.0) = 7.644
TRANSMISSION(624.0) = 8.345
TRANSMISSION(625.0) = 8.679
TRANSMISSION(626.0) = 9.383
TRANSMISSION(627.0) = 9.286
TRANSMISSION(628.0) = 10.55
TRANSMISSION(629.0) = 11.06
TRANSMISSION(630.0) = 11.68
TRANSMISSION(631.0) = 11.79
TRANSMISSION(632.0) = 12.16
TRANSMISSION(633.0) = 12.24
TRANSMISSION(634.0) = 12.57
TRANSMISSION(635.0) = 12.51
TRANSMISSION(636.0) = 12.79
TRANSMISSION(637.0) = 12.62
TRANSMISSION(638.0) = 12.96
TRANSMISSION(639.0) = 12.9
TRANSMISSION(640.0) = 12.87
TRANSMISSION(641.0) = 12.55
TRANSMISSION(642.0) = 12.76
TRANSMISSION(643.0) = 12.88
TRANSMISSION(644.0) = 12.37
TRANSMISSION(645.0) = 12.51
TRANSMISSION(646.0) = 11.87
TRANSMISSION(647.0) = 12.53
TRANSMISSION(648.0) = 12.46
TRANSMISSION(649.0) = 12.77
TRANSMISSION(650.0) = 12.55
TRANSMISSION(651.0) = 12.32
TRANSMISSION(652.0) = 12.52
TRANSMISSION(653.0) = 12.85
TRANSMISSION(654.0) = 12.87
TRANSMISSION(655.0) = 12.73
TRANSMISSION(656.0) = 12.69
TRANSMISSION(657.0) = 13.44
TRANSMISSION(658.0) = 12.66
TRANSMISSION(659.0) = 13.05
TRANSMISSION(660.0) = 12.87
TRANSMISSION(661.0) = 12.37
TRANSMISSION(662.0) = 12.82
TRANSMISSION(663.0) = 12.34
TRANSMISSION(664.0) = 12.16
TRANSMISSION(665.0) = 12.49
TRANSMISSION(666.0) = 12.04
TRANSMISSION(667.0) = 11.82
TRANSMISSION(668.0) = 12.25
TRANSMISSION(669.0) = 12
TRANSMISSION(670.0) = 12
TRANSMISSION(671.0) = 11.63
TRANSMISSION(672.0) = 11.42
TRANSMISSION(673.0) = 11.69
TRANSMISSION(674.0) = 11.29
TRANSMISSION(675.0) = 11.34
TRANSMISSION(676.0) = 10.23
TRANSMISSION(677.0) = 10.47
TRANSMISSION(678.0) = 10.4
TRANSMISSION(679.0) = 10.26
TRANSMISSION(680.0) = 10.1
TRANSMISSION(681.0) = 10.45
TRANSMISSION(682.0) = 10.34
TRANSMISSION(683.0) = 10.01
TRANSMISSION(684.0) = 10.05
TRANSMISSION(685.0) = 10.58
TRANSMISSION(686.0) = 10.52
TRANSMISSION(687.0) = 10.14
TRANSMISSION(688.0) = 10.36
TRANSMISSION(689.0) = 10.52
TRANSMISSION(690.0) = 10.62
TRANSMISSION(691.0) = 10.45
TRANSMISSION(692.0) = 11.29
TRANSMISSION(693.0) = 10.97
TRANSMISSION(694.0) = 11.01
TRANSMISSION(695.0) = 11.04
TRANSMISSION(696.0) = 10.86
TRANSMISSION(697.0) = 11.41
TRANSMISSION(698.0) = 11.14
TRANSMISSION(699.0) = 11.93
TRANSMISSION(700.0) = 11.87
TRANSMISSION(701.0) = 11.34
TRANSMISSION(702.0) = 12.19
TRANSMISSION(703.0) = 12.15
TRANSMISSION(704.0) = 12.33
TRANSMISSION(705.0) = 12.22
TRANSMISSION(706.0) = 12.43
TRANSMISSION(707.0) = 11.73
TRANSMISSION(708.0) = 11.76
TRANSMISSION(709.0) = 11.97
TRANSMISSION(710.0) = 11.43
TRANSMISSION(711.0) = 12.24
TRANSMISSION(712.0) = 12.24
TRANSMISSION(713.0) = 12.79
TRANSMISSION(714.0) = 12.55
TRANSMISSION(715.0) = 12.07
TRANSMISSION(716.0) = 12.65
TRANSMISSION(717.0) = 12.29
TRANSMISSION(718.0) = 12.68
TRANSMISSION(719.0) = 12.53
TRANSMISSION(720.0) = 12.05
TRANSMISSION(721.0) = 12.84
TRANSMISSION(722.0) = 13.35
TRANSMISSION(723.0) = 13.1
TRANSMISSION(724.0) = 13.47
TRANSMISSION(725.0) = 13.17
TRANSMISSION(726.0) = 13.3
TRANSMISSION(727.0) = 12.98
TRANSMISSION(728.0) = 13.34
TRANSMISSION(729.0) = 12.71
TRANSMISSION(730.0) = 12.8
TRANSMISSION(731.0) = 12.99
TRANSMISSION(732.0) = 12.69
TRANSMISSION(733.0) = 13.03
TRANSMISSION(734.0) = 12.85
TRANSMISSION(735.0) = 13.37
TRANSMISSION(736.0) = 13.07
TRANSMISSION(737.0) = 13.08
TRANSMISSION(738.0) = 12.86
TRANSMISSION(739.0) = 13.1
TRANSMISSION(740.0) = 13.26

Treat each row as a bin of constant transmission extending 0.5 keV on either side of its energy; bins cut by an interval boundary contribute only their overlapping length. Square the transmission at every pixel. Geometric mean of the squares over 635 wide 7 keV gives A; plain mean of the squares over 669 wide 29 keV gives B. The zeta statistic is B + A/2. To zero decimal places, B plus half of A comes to 217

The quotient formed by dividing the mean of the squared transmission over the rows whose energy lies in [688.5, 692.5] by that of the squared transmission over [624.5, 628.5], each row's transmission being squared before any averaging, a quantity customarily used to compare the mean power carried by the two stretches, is 1.27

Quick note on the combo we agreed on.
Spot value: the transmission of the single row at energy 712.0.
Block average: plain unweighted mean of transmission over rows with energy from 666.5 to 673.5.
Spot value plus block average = 24.1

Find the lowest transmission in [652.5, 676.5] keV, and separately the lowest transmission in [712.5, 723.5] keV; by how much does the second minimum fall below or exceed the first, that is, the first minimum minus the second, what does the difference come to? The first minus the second -1.8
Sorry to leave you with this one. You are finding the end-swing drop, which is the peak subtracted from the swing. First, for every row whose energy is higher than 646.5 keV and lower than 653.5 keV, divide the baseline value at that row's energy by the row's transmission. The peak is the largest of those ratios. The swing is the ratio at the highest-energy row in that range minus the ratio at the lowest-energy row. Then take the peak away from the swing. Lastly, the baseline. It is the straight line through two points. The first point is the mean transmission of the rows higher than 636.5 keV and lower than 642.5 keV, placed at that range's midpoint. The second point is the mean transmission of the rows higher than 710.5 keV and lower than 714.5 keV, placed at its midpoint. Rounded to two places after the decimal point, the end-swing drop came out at -1.06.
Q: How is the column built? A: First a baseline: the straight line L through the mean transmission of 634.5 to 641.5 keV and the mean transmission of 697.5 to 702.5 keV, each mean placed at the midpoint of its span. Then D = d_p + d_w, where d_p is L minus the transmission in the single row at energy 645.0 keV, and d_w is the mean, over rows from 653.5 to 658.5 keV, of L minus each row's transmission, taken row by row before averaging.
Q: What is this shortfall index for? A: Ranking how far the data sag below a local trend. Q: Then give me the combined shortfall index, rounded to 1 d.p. -0.3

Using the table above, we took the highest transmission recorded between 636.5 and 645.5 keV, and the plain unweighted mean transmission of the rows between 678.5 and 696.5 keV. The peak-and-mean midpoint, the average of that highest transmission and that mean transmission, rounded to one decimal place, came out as 11.7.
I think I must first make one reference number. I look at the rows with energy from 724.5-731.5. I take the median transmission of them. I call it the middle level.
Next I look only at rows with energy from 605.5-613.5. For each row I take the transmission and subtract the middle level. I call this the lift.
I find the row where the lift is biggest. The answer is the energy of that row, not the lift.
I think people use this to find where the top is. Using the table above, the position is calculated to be 606.0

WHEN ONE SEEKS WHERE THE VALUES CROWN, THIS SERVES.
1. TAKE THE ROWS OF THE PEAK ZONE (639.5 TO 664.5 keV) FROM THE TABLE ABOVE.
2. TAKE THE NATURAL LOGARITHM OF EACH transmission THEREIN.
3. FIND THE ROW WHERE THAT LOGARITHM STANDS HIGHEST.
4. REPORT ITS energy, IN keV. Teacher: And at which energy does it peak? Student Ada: 657.0 keV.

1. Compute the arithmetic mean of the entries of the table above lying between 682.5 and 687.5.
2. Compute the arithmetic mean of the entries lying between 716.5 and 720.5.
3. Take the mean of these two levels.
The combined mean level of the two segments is 11.3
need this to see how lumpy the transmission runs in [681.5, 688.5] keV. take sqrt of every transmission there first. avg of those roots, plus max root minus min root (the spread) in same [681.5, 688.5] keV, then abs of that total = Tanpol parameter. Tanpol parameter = 3.30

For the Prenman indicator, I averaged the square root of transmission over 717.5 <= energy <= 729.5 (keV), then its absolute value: 3.60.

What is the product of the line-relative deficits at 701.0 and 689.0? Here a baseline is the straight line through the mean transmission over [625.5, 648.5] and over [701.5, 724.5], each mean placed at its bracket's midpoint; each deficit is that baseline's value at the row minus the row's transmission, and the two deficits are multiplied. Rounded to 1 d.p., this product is 1.8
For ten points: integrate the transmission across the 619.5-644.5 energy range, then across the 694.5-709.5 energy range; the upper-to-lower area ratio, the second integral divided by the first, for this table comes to 0.64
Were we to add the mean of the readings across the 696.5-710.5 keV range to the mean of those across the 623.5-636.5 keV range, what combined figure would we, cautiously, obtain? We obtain 22.9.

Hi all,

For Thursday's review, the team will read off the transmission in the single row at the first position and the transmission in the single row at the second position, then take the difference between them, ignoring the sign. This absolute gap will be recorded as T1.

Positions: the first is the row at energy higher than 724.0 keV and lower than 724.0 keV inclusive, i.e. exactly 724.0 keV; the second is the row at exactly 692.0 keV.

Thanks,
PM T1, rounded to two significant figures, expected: 2.2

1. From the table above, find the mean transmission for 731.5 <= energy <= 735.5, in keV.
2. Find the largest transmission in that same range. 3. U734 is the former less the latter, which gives -0.385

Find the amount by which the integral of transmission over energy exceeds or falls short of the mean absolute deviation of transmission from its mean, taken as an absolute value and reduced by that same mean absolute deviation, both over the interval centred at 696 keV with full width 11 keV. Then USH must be 123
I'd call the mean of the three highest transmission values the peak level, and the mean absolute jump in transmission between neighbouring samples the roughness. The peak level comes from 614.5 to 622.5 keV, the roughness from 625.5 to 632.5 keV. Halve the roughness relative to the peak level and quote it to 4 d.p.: 0.0290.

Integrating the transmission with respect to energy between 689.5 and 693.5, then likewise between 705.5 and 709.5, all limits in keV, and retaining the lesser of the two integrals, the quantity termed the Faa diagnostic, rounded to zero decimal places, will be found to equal 43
